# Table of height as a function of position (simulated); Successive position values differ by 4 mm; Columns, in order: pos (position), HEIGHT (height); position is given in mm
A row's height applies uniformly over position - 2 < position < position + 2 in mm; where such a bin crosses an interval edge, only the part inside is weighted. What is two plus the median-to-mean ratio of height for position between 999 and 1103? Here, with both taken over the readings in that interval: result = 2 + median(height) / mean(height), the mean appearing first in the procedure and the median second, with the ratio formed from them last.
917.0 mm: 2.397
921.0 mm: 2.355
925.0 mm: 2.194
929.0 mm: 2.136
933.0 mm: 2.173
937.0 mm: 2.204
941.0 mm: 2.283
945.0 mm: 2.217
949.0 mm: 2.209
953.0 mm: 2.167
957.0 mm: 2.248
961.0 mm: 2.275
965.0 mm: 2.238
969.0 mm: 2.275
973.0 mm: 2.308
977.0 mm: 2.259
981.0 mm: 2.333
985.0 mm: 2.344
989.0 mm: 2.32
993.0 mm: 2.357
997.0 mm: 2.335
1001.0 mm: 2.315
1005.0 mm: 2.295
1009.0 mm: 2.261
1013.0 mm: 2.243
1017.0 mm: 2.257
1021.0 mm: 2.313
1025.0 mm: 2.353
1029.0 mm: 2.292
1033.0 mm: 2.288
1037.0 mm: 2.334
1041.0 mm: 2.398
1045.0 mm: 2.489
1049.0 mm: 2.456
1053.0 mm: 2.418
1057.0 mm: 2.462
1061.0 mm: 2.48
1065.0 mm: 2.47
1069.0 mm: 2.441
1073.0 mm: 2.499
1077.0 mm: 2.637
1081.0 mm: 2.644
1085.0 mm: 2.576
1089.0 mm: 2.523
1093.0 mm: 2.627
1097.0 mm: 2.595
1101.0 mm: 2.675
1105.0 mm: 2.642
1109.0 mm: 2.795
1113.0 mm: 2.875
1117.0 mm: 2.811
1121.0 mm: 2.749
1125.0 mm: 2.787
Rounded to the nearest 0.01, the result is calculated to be 3.01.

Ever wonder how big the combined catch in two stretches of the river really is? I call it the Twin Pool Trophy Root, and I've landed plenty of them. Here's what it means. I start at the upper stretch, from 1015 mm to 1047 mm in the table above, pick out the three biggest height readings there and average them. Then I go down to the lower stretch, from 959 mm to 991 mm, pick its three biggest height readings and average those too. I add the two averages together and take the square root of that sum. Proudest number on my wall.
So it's 2.18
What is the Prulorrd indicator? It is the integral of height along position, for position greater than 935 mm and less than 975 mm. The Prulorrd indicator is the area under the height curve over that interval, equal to 90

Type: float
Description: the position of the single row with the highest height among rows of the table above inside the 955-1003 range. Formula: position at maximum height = 993.0 mm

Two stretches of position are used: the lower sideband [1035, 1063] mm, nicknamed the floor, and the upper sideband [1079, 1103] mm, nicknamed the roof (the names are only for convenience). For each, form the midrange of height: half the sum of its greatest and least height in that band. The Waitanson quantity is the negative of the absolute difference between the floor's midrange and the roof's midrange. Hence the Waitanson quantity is -0.19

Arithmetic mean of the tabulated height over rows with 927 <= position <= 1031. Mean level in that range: 2.27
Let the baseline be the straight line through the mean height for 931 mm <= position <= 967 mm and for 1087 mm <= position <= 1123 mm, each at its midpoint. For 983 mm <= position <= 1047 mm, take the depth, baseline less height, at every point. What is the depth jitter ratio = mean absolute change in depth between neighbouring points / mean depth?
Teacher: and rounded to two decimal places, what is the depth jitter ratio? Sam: 0.37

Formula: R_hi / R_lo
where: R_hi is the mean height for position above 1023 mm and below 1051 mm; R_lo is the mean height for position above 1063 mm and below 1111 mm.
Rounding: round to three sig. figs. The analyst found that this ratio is 0.915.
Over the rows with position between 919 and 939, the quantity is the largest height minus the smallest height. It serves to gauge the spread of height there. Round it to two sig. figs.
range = 0.22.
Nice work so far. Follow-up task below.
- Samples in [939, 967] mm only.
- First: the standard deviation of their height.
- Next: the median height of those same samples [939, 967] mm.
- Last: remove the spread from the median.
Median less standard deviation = 2.20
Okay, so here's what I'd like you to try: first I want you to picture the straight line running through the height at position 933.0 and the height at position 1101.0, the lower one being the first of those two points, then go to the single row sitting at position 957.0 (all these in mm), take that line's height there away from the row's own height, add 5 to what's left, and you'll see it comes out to 5.00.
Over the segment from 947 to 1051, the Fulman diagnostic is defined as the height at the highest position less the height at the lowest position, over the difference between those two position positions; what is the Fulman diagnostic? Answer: 0.0025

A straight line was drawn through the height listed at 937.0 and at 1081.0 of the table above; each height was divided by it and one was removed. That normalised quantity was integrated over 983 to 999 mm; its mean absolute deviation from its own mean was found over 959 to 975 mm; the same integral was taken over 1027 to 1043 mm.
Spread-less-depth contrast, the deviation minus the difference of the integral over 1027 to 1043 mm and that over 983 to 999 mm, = 0.9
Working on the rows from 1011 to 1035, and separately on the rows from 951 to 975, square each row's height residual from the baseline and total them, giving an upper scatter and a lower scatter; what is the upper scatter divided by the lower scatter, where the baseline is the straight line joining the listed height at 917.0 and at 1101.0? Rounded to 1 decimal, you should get 1.5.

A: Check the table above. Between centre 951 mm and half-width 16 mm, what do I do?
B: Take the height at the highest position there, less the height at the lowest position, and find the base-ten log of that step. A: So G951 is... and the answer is -1.5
